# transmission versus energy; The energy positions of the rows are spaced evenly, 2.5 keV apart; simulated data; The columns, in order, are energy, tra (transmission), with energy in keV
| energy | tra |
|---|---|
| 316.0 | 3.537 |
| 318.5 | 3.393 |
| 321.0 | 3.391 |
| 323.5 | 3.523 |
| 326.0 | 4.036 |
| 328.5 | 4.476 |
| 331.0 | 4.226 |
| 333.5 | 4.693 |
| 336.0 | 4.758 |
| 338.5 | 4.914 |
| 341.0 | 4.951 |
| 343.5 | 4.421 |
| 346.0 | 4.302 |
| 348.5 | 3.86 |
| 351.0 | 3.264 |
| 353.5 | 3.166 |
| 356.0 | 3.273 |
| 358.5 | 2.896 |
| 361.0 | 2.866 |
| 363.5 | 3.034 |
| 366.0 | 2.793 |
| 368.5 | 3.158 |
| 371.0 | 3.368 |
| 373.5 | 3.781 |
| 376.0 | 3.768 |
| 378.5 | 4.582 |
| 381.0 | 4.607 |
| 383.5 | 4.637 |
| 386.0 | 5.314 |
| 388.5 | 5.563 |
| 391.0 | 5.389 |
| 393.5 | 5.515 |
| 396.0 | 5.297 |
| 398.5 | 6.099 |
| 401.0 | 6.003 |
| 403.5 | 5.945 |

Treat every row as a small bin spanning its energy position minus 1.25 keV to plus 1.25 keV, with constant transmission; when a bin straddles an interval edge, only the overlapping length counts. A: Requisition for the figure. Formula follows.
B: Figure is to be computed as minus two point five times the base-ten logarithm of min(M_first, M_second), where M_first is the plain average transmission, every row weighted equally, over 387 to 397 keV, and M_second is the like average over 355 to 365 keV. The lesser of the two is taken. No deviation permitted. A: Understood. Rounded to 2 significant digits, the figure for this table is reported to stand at -1.2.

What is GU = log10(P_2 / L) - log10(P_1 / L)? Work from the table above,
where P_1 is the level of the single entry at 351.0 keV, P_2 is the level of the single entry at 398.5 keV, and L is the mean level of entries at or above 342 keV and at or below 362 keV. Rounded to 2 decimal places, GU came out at 0.27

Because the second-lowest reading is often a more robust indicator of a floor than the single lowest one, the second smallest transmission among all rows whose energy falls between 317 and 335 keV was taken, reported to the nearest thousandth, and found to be 3.393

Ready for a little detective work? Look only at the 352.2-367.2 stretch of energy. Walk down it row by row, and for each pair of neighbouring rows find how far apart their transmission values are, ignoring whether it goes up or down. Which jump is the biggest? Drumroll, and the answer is 0.4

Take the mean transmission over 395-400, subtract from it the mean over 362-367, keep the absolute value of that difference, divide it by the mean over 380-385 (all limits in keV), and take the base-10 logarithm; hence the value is -0.22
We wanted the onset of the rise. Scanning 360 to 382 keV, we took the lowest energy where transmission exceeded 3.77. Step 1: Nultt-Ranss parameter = 373.5 keV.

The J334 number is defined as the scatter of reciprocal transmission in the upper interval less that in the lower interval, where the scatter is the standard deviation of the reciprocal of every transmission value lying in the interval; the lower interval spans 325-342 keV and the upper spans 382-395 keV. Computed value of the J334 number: -0.003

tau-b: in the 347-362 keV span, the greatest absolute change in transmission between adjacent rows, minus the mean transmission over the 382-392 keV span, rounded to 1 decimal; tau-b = -4.6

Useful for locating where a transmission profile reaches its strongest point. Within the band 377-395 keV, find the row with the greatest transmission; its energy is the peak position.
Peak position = 388.5 keV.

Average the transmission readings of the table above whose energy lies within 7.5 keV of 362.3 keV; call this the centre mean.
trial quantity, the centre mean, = 3.0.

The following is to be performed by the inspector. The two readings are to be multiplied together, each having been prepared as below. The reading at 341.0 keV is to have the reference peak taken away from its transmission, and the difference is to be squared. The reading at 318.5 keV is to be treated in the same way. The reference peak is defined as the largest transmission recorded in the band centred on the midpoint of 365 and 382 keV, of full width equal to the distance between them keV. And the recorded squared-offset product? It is 0.17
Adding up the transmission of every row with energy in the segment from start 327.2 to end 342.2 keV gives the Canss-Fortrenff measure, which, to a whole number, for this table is 28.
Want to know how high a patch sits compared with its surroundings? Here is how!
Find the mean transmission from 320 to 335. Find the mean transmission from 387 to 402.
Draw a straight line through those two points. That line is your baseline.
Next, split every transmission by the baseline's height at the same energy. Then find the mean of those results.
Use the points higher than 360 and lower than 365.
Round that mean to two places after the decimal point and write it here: 0.60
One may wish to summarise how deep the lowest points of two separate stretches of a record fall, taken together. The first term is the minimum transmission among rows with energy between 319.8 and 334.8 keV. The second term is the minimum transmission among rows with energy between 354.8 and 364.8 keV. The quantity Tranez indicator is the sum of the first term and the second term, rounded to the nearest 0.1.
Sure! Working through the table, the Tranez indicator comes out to 6.3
